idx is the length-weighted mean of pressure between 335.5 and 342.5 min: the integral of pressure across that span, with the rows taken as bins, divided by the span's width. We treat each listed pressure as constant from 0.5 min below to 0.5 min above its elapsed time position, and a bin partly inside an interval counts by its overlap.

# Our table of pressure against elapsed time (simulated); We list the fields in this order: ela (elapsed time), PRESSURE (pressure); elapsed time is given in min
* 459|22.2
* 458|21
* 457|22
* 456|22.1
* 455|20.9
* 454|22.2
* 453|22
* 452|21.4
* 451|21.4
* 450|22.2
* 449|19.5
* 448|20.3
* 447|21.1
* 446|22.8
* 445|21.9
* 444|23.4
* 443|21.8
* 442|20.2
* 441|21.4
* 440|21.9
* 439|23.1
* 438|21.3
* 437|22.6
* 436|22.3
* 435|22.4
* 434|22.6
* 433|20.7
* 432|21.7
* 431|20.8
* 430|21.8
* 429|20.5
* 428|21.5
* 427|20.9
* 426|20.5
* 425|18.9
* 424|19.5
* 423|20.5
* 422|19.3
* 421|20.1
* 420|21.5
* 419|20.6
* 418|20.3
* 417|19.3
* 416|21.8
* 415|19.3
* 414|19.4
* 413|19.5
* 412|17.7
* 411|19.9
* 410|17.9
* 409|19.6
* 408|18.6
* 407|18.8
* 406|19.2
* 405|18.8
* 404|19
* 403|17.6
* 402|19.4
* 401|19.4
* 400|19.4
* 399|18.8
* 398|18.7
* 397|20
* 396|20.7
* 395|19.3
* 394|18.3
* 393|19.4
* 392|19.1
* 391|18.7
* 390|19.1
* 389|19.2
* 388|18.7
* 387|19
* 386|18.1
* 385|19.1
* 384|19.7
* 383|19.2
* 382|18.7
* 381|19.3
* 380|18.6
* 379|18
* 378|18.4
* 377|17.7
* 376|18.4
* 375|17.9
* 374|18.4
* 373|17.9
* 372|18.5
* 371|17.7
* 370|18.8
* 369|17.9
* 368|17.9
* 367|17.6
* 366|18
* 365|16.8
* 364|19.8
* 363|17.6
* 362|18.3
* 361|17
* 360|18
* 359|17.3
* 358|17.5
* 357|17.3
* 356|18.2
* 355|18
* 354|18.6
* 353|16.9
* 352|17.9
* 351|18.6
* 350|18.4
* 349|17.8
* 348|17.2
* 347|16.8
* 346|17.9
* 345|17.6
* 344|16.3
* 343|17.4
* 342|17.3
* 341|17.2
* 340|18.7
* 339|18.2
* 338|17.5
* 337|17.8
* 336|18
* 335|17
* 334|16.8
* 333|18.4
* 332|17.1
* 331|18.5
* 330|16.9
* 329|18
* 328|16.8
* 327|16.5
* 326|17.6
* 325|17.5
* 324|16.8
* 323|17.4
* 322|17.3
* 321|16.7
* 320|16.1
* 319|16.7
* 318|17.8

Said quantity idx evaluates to 17.8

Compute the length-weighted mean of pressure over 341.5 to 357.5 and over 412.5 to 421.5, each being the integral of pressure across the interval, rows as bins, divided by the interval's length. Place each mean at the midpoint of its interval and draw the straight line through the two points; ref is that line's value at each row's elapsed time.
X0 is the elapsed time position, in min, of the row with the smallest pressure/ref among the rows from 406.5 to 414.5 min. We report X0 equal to 412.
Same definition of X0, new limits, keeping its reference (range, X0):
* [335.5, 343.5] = 341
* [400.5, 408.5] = 403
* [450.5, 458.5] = 458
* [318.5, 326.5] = 320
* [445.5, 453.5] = 449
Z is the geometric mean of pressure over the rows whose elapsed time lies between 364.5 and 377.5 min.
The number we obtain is 18.0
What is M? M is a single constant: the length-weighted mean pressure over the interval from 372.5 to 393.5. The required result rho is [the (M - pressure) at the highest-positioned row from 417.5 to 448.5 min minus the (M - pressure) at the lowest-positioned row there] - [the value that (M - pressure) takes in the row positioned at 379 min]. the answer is -0.7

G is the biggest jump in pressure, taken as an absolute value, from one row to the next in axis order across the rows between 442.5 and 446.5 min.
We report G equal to 1.60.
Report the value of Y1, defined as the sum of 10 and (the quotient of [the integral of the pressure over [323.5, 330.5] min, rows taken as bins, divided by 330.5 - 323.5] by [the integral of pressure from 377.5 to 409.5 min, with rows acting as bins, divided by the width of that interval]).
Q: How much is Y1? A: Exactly 10.9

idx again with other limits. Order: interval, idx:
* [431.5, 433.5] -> 21.2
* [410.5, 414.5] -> 19.1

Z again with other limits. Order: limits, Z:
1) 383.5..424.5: 19.3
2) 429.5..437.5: 21.9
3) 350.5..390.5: 18.2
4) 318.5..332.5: 17.1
